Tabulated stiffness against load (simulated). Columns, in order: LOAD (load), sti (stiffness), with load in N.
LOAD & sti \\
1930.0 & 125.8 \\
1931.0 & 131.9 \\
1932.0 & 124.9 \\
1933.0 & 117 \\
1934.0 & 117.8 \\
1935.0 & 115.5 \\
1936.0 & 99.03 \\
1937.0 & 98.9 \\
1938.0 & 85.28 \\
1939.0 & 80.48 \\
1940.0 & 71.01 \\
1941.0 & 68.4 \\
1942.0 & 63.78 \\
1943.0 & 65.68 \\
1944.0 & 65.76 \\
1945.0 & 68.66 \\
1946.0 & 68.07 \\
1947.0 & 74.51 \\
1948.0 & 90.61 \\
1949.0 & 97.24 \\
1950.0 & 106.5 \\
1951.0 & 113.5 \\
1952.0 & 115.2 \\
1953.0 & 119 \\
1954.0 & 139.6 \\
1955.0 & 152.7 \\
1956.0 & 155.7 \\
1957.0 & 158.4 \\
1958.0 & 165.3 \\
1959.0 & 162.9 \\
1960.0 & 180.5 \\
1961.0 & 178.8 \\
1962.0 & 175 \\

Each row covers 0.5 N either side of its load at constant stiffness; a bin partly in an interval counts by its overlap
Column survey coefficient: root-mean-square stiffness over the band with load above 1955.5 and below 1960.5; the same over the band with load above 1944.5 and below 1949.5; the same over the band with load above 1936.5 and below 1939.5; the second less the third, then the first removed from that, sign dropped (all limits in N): 173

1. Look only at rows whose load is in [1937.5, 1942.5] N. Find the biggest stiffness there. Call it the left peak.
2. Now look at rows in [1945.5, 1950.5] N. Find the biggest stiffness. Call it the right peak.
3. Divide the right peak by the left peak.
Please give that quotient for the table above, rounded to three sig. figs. 1.25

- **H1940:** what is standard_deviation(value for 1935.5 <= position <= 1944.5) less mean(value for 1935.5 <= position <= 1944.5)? -64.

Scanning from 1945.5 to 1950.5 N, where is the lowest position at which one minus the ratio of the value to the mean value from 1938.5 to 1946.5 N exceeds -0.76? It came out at 1946.0 N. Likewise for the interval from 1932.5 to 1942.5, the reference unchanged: 1933.0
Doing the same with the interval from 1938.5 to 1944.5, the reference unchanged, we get 1939.0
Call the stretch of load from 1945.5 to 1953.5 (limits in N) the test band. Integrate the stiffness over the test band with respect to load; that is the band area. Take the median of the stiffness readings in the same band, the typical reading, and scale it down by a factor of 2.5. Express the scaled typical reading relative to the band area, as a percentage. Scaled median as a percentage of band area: 5.19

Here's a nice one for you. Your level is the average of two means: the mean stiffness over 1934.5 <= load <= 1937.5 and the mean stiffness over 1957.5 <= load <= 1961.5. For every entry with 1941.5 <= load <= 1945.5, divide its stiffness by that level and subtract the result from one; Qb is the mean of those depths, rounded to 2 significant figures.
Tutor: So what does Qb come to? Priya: 0.52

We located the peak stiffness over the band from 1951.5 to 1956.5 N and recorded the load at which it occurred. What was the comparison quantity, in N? 1956.0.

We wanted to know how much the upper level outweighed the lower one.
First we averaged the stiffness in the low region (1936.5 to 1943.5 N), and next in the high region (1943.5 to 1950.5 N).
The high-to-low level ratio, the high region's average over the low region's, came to 1.1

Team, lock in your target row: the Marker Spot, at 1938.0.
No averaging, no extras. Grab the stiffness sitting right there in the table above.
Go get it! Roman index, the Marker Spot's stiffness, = 85.28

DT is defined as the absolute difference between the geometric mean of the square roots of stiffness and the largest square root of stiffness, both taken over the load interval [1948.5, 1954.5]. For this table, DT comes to 1.1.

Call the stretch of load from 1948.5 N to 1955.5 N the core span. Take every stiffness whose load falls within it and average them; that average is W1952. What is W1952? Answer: 121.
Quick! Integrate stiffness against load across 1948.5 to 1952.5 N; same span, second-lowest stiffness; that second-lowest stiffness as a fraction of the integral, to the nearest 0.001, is 0.246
